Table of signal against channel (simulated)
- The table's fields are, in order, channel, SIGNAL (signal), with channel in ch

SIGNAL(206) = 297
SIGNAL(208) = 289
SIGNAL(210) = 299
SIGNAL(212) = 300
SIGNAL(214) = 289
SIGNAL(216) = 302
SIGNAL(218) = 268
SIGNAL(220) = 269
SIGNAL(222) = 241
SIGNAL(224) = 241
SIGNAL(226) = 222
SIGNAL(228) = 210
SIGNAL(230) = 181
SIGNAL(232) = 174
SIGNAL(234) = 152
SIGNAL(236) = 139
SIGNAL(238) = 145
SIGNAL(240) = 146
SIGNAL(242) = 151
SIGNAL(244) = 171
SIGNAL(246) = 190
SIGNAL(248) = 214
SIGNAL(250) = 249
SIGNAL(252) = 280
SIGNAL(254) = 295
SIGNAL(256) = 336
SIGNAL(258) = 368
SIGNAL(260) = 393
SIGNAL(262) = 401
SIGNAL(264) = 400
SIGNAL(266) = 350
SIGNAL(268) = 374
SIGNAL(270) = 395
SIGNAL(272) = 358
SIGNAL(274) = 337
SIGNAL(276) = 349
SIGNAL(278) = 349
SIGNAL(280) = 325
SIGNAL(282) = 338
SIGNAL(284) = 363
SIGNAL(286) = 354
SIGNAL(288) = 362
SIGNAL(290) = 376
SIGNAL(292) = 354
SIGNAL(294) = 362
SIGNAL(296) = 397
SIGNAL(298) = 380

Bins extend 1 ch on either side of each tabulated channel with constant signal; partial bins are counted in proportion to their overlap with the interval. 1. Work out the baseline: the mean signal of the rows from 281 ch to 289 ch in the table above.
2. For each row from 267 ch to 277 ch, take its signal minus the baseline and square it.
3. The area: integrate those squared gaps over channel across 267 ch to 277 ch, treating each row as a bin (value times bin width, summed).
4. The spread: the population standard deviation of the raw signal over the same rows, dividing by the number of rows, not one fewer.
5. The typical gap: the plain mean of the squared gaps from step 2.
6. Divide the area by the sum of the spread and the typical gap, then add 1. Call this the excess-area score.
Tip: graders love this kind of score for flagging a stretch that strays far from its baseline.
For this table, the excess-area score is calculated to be 11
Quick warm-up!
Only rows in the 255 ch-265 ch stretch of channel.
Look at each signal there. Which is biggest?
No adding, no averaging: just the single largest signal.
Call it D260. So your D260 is 401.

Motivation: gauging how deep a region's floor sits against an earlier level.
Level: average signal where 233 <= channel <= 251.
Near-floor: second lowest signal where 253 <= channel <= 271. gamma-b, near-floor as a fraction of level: 1.9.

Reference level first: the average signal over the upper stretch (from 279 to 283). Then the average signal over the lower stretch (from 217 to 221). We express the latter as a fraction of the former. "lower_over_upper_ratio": 0.81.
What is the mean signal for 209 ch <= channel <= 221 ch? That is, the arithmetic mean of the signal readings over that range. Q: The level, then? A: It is 288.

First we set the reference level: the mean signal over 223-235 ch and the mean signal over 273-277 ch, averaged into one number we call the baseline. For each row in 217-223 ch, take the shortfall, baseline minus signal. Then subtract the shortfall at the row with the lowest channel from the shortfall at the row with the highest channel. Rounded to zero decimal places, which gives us 27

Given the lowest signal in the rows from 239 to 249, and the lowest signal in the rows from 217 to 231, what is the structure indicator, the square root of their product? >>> 163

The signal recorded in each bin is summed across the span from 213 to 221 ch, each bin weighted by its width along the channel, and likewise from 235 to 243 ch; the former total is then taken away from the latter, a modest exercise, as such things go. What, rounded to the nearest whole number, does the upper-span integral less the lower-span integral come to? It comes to -1094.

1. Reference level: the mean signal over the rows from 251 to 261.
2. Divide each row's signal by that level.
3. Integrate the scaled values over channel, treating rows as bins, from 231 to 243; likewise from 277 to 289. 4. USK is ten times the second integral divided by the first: 23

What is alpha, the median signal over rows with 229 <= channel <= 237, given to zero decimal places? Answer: 163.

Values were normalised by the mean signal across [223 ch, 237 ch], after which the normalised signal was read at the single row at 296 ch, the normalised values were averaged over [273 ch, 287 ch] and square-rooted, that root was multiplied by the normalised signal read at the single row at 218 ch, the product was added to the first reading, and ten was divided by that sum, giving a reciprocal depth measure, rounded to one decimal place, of 2.5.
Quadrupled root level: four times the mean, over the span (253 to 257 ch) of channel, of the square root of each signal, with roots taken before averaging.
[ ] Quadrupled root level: 71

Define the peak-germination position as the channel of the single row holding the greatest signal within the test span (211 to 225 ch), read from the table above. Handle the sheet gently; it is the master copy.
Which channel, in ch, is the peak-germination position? 216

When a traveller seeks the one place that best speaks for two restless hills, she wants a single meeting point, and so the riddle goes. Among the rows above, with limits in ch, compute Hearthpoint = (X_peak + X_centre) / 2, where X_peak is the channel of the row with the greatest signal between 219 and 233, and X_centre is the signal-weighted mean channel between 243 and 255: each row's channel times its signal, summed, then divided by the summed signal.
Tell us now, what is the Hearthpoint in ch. 234.8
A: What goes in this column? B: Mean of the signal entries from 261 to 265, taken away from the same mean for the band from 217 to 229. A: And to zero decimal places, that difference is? -159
